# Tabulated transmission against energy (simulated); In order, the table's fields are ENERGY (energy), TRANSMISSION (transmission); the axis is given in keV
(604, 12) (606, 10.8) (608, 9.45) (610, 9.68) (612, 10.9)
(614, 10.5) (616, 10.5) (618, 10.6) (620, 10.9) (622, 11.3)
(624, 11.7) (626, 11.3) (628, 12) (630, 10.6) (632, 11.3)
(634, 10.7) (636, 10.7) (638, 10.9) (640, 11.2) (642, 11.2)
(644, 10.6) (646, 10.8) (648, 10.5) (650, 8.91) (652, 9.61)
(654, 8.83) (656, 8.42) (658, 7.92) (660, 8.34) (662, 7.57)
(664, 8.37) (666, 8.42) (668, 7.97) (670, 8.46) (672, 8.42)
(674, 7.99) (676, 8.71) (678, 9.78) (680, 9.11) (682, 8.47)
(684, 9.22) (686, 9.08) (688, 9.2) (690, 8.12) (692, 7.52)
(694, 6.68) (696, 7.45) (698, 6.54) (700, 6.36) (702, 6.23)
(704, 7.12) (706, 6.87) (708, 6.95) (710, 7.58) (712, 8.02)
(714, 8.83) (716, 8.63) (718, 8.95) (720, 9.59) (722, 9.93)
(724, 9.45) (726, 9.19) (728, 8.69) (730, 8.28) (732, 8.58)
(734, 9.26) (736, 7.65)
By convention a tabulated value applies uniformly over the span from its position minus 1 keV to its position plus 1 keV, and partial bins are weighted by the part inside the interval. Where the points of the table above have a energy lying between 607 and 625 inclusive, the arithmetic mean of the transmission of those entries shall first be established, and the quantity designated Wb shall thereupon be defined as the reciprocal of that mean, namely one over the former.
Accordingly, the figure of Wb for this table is 0.094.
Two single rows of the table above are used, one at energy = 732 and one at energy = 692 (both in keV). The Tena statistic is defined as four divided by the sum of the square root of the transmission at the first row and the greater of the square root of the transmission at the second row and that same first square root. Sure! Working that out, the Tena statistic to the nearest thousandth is 0.683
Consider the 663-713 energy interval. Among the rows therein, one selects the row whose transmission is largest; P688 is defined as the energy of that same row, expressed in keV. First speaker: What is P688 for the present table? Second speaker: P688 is 678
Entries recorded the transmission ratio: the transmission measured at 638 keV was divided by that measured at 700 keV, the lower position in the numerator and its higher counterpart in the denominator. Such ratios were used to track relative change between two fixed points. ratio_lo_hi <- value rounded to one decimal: 1.7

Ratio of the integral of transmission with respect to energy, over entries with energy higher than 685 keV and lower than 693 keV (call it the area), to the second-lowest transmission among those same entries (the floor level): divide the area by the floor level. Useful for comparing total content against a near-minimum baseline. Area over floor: 8.35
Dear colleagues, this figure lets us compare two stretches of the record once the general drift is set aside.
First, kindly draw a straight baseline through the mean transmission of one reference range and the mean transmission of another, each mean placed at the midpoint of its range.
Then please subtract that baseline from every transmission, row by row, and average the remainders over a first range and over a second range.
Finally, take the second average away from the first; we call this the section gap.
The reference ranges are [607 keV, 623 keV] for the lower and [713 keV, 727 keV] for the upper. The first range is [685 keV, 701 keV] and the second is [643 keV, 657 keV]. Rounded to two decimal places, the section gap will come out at -1.53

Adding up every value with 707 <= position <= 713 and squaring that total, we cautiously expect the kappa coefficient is 509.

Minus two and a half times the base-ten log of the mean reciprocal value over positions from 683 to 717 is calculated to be 2.19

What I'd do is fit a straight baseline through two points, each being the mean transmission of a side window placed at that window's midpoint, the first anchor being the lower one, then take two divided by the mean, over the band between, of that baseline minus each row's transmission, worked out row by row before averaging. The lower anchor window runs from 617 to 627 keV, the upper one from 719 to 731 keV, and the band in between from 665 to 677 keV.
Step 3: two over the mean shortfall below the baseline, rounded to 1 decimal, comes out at 1.1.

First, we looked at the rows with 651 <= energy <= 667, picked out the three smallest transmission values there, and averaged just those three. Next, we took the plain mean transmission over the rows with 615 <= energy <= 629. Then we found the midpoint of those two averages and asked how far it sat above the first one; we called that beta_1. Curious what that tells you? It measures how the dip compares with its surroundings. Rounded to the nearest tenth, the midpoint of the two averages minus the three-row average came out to 1.6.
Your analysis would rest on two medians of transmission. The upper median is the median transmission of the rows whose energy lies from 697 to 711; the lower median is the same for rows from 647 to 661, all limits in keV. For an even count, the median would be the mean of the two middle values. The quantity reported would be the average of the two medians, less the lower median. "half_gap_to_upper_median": -0.98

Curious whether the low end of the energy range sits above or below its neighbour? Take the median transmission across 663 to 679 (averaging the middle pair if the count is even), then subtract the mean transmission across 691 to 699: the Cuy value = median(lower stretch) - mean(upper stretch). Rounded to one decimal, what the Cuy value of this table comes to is 1.4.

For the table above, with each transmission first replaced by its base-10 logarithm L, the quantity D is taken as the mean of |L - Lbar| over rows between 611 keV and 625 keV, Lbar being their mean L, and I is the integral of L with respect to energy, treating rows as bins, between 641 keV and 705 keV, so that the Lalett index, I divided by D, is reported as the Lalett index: 4513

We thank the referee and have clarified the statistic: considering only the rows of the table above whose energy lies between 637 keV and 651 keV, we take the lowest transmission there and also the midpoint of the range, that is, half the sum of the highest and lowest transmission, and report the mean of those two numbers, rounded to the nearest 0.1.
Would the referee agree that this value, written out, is 9.5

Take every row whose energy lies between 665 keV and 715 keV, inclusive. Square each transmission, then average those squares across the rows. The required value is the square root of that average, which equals 8.0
